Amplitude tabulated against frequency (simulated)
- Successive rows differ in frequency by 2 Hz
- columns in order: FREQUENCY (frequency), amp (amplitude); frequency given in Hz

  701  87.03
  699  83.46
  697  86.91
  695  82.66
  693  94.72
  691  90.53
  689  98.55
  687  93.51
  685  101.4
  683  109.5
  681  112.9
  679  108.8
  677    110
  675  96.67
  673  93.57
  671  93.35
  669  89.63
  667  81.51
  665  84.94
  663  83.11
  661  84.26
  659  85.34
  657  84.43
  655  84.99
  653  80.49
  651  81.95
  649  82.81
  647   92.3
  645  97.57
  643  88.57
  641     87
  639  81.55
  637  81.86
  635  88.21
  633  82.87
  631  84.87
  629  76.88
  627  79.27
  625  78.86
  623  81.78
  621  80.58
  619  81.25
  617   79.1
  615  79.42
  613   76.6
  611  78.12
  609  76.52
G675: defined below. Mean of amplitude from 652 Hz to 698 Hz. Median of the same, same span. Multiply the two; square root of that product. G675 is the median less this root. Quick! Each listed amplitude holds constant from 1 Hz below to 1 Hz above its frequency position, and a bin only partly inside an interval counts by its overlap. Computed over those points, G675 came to -1.1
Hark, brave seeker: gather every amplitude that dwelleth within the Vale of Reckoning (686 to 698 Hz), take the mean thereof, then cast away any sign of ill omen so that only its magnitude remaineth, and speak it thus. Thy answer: 91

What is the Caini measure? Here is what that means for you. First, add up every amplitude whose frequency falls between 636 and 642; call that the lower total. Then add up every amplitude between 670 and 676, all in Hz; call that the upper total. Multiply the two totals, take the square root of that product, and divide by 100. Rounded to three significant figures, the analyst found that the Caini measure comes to 2.66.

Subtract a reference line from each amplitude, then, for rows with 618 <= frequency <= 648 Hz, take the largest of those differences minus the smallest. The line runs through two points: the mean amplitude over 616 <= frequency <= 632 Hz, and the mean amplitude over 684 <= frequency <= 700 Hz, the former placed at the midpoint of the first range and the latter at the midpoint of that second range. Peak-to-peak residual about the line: 18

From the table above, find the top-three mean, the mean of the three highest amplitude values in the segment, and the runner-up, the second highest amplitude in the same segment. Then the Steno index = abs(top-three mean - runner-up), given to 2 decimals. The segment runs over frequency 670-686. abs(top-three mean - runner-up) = 0.80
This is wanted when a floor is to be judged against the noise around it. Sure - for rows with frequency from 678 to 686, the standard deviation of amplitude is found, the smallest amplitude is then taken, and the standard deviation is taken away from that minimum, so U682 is 97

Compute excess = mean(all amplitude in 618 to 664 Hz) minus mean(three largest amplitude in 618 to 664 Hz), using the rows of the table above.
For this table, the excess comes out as -8.9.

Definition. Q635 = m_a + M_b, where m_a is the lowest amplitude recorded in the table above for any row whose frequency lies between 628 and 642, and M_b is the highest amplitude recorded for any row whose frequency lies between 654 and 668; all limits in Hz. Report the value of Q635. 162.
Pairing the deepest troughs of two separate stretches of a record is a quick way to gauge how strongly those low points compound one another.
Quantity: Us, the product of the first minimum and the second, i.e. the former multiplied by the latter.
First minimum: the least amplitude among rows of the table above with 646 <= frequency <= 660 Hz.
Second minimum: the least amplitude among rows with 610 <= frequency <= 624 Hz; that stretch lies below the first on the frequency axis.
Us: 6166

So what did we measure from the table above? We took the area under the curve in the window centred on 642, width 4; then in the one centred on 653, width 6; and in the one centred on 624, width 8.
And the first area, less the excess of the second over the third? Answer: 497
